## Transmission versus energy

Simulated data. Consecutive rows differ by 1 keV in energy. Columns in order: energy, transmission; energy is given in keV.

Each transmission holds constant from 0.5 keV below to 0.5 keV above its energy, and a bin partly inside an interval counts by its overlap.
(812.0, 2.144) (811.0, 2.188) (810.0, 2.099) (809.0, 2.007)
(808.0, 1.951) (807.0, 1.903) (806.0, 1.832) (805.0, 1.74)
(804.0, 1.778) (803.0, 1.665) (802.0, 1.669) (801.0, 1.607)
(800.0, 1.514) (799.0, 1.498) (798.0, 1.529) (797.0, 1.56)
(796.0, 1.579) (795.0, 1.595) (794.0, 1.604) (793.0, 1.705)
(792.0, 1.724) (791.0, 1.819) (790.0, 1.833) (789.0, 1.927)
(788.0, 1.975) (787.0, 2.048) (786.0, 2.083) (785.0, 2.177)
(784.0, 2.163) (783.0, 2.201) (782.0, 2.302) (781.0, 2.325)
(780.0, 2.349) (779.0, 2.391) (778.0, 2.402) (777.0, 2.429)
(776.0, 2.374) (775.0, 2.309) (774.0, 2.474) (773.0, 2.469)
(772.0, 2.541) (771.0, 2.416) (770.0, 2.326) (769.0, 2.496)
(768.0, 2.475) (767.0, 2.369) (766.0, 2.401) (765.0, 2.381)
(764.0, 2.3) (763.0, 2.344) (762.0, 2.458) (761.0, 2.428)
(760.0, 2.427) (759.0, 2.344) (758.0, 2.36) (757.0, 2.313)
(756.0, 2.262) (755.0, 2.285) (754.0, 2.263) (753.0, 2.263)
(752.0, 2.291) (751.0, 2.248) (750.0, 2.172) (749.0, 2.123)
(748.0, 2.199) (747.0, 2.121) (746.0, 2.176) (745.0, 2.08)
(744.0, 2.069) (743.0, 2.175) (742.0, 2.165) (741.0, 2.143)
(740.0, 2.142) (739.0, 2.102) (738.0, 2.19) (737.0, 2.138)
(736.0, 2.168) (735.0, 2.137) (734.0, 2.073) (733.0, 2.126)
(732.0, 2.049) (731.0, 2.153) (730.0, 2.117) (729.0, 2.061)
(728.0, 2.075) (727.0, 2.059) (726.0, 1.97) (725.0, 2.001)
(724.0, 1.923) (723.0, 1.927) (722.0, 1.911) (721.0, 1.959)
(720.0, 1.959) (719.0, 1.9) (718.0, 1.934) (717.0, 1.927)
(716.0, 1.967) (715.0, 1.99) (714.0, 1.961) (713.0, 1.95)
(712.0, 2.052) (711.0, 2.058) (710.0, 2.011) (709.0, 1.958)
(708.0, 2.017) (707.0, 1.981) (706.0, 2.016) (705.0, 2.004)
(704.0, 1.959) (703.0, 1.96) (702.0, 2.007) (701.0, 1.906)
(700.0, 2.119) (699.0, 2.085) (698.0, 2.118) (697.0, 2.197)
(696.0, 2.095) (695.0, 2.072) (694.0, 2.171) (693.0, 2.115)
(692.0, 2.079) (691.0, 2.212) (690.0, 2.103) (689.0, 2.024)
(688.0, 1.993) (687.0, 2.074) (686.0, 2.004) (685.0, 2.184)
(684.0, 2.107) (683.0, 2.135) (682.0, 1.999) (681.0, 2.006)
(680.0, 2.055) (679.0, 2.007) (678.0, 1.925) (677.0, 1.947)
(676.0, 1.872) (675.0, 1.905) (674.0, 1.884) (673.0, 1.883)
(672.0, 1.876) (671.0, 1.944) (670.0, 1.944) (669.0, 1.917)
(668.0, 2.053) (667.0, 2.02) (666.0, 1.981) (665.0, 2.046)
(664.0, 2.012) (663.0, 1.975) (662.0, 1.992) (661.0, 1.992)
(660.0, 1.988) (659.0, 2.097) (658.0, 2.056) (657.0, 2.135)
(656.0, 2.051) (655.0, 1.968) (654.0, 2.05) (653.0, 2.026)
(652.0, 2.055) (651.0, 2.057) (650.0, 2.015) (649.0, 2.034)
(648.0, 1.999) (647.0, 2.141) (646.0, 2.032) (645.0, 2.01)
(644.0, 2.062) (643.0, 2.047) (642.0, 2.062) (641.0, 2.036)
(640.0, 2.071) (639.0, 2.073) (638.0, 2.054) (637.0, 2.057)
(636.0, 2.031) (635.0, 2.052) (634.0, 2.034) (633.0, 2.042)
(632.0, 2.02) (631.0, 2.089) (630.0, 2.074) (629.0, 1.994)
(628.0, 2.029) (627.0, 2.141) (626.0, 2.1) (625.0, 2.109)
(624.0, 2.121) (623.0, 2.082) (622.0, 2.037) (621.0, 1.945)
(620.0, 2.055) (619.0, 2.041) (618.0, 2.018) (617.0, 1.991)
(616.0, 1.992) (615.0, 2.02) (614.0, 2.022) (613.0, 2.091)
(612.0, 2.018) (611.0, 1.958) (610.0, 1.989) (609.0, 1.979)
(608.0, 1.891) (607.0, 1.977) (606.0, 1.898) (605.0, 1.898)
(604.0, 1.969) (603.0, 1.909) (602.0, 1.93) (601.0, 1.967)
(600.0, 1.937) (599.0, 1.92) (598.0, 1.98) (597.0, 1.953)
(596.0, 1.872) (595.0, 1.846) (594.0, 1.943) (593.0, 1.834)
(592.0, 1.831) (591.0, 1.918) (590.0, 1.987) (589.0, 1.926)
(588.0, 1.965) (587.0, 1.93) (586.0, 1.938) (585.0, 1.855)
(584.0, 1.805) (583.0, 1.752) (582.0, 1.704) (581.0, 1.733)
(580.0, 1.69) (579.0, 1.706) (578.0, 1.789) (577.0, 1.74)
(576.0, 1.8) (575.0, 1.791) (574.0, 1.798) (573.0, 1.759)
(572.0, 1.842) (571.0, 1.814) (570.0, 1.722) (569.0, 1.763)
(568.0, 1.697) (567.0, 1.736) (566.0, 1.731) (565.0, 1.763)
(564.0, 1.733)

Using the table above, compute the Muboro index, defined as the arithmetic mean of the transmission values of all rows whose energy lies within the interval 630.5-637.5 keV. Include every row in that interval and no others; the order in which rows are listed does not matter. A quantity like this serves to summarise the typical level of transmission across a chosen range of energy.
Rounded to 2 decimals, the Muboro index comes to 2.05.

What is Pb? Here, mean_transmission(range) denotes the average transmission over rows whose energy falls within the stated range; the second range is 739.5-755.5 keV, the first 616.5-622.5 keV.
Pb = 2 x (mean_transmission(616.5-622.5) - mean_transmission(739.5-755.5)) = -0.34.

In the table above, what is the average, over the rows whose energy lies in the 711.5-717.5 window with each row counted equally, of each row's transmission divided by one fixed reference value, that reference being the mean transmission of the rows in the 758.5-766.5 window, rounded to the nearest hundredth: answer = 0.83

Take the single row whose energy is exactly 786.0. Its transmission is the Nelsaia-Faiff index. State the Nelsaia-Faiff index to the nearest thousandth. 2.083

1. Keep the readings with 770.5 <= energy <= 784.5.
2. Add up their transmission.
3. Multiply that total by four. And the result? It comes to 133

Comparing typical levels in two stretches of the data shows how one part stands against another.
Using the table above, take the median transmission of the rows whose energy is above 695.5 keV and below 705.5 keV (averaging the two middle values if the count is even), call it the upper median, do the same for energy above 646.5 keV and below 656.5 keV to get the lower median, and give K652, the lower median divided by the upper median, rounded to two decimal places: 1.00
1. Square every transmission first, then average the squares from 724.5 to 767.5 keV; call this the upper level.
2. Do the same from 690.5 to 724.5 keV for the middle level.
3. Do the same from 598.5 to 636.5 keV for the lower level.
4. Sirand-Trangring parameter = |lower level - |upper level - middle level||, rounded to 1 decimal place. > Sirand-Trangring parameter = 3.2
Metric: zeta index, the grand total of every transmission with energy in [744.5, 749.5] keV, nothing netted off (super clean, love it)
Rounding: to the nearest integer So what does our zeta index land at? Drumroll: 11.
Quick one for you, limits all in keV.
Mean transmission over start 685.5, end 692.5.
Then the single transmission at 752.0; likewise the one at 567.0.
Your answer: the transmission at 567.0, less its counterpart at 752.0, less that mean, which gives -2.62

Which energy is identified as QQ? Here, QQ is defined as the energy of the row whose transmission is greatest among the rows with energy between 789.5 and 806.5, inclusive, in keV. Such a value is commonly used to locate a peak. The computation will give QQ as 790.0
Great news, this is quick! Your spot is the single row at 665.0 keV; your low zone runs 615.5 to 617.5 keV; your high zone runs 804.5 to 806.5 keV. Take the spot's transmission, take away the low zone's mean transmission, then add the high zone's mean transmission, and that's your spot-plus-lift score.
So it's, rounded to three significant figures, 1.84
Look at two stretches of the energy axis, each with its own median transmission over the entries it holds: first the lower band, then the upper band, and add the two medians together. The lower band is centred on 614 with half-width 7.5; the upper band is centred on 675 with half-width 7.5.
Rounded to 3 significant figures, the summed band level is 3.94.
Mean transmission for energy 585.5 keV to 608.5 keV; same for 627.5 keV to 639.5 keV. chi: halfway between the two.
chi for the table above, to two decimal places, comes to 1.98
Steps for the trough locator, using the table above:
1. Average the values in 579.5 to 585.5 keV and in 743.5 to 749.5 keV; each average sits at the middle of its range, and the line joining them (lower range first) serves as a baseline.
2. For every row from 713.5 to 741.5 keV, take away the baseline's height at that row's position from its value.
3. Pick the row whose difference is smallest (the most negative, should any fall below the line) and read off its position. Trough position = 719.0 keV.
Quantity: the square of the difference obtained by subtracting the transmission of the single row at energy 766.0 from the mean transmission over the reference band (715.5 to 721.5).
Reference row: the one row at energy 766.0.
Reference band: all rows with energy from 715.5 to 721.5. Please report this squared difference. 0.21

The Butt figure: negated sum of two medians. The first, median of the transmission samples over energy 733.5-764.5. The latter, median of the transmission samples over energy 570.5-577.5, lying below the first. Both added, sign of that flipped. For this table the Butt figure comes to -3.99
